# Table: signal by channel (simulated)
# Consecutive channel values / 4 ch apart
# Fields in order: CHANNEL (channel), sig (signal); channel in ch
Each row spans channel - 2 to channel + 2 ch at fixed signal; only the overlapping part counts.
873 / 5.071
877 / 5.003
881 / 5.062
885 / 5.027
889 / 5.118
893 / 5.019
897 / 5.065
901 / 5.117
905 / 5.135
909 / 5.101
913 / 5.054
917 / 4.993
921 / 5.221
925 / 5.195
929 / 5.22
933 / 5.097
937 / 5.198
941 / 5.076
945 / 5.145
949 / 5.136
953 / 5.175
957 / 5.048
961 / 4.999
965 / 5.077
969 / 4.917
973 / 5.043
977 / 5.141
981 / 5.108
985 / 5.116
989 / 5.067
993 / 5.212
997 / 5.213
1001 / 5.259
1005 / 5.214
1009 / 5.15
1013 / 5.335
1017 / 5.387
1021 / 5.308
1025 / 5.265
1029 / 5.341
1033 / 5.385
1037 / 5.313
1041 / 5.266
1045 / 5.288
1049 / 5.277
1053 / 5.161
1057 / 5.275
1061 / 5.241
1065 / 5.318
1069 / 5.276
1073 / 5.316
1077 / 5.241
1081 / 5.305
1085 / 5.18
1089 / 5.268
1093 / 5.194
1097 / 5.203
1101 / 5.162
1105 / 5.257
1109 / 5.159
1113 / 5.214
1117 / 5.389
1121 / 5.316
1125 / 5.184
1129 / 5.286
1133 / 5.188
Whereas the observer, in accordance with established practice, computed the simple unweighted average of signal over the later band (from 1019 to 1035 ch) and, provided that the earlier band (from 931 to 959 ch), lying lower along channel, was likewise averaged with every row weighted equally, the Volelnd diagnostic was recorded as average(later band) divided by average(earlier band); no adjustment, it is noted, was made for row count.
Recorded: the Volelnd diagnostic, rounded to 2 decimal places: 1.04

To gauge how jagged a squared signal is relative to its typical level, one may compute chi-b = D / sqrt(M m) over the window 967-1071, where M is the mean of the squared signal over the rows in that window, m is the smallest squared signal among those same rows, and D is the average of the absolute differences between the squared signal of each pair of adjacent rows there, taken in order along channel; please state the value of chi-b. 0.026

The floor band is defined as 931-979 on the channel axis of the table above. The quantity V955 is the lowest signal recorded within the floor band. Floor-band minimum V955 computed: 4.917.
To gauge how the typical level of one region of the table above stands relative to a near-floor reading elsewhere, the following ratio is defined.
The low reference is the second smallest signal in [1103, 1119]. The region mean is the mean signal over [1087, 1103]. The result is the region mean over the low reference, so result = 1.00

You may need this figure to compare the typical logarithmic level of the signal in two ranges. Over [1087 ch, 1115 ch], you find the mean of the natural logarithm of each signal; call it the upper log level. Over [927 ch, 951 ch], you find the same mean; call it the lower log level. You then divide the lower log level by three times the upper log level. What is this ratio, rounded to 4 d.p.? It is 0.3309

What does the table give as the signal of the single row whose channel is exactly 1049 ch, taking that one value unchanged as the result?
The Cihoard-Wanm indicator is 5.277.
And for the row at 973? 5.043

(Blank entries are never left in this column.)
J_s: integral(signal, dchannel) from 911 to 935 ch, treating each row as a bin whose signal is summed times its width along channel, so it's 123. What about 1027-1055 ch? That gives 148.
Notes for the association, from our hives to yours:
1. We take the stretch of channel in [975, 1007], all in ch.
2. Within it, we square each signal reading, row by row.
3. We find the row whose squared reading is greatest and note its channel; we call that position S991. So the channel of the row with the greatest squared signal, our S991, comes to 1001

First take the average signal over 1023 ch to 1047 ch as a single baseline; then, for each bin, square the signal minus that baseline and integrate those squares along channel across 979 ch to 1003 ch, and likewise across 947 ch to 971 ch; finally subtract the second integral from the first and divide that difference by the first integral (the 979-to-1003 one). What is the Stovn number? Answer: -1.7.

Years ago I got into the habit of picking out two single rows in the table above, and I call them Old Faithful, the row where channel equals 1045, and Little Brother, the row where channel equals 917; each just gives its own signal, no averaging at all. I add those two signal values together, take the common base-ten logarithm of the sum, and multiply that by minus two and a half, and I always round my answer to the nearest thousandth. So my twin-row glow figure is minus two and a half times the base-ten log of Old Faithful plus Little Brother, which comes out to -2.530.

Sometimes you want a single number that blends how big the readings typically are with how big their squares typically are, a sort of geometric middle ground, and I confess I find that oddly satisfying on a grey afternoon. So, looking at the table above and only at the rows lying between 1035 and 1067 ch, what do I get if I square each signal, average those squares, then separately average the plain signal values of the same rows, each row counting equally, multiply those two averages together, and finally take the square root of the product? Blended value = 12.1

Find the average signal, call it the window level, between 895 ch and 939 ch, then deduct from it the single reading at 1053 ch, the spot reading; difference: -0.034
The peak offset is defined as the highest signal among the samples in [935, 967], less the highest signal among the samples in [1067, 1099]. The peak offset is -0.12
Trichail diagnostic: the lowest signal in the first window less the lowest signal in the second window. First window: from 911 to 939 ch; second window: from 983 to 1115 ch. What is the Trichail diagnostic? -0.07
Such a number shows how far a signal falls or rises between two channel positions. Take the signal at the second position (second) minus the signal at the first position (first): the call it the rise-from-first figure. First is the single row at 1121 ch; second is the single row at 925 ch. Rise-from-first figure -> -0.12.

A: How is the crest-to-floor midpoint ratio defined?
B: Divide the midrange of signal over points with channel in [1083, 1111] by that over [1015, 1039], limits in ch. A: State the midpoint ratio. 0.979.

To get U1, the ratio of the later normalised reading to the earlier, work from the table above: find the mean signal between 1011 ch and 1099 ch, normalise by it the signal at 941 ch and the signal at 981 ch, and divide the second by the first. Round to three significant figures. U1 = 1.01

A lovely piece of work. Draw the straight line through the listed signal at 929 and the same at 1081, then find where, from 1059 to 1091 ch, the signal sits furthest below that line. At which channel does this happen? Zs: 1085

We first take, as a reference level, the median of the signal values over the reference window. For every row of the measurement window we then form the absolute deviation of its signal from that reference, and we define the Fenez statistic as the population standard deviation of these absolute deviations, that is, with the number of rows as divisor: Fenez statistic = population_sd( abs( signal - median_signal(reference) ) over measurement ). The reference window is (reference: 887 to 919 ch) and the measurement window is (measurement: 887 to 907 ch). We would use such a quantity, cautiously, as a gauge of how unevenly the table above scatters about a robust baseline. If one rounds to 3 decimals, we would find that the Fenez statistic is 0.016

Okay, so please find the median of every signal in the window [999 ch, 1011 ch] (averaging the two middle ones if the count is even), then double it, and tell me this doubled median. 10.4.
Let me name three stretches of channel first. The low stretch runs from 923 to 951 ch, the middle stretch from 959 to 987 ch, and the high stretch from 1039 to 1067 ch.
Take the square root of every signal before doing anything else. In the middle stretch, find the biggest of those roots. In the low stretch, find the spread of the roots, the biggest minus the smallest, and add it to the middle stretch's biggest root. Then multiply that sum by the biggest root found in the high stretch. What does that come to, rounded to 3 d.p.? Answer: 5.302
